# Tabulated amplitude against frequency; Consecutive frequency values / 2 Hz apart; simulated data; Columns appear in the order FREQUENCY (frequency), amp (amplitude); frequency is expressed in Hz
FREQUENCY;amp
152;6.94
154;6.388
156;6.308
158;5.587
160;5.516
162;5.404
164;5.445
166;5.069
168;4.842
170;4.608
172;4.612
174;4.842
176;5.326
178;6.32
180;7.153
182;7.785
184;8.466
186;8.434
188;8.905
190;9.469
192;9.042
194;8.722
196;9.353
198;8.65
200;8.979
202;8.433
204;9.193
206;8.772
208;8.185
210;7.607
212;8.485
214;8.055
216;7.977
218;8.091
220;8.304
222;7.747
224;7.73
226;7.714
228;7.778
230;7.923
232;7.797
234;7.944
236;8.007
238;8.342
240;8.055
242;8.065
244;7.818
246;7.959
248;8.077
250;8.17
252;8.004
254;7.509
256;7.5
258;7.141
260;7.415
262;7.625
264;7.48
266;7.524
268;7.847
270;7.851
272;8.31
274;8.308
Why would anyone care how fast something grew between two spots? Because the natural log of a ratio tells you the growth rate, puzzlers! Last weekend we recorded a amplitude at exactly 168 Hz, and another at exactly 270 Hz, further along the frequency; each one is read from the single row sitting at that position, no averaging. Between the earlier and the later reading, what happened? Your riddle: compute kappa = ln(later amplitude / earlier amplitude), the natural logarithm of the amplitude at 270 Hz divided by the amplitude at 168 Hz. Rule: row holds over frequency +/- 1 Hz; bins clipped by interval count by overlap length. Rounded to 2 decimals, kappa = 0.48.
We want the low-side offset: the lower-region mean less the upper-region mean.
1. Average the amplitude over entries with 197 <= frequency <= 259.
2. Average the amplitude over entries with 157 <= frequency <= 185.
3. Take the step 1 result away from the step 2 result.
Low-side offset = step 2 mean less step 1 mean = -2.3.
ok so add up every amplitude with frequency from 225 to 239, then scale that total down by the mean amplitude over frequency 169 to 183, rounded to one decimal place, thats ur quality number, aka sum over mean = 9.6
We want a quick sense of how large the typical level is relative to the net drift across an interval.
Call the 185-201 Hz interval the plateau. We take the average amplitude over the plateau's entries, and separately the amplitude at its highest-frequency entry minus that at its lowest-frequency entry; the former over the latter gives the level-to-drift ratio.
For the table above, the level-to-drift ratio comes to 16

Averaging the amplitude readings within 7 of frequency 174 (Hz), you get 5.4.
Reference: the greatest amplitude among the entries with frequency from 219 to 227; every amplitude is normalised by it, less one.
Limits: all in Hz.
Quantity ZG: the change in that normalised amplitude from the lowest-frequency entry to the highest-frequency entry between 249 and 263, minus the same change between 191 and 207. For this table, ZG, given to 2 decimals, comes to -0.03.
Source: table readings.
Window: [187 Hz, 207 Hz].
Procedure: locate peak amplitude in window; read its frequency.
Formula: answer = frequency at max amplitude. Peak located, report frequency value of 190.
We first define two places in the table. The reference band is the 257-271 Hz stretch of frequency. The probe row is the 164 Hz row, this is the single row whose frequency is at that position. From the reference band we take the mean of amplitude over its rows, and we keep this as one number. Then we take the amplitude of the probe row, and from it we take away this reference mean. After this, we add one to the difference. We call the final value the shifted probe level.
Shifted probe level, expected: -1.1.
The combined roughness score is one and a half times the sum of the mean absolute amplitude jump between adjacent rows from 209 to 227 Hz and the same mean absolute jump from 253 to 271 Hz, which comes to 0.69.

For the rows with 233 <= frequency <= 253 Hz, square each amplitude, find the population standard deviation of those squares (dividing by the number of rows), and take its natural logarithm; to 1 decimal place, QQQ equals 0.8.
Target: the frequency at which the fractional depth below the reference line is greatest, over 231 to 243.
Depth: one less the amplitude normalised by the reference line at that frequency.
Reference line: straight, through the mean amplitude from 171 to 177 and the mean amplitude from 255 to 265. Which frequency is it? 242 Hz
